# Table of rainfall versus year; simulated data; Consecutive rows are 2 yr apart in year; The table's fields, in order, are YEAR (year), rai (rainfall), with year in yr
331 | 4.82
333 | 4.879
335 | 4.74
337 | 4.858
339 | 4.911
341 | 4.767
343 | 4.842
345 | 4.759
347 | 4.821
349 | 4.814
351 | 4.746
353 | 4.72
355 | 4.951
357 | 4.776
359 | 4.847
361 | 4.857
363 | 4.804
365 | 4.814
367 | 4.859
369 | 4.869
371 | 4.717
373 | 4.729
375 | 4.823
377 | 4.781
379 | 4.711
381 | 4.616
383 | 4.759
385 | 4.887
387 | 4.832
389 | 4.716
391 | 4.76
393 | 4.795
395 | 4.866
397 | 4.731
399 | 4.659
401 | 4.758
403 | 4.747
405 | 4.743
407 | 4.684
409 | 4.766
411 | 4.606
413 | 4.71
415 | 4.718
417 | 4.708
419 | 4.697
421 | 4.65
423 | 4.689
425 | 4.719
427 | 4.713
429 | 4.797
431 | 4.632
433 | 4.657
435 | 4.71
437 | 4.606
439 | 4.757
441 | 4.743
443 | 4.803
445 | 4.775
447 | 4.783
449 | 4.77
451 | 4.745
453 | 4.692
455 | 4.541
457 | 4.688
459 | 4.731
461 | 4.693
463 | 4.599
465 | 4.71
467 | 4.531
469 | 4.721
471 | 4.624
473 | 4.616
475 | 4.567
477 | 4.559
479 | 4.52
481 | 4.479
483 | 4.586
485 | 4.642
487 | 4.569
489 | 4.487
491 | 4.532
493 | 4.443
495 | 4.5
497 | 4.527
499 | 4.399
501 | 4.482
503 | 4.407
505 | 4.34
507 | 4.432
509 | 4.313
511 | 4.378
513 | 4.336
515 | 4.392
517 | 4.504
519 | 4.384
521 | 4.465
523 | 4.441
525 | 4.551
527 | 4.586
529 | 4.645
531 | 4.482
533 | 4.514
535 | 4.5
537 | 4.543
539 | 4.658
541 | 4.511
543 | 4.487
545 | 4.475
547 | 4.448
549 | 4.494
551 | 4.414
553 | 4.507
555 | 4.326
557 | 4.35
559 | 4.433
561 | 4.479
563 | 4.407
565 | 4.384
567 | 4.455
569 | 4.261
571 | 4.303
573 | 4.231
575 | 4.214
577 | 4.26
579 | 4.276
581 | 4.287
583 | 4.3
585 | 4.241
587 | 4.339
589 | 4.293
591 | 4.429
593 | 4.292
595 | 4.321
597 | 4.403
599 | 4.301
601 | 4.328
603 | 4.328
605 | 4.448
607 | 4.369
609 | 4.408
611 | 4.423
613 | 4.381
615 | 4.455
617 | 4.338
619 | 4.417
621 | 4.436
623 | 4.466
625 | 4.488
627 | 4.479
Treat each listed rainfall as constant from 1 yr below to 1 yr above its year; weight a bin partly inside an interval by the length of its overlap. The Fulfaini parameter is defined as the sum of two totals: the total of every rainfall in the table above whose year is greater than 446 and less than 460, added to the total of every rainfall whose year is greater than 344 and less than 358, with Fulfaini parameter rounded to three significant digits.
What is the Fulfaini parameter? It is 66.5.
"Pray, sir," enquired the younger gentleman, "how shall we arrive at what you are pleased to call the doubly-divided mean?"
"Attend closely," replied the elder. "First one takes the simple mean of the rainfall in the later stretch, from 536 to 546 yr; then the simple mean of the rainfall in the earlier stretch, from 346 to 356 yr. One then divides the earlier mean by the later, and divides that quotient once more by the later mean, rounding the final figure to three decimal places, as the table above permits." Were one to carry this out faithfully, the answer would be 0.234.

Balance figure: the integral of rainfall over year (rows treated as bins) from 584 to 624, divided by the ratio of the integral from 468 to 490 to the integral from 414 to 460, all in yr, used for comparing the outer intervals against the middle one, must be 376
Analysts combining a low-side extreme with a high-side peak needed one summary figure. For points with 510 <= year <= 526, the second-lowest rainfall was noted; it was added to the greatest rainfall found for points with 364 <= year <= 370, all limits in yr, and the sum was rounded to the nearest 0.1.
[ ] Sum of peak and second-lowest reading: 9.2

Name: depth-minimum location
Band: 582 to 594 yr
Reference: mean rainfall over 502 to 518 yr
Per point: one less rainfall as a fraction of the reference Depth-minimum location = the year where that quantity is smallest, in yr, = 591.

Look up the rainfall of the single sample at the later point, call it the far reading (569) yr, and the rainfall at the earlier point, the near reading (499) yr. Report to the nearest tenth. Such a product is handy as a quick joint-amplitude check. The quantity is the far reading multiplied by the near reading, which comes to 18.7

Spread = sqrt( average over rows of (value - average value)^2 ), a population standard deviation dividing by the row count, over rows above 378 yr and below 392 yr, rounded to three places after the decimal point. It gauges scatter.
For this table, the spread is 0.081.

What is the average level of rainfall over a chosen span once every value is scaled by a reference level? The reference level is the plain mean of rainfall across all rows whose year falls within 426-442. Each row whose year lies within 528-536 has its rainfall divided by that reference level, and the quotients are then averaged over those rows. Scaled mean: 0.965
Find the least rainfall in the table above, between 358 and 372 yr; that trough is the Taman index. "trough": 4.717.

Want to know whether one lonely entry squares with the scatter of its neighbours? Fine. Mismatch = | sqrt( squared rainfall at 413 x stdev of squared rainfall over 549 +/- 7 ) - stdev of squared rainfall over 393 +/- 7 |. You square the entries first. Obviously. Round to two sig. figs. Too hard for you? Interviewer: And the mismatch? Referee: 2.8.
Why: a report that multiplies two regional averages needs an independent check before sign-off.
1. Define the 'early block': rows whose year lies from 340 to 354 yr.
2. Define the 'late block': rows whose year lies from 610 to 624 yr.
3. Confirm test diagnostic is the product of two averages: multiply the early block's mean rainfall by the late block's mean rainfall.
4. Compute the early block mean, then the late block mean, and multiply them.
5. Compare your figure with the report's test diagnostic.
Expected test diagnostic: 21.1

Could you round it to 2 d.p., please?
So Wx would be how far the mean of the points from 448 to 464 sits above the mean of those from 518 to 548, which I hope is 0.17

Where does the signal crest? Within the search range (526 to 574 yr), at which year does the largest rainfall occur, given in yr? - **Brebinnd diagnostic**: 539 yr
